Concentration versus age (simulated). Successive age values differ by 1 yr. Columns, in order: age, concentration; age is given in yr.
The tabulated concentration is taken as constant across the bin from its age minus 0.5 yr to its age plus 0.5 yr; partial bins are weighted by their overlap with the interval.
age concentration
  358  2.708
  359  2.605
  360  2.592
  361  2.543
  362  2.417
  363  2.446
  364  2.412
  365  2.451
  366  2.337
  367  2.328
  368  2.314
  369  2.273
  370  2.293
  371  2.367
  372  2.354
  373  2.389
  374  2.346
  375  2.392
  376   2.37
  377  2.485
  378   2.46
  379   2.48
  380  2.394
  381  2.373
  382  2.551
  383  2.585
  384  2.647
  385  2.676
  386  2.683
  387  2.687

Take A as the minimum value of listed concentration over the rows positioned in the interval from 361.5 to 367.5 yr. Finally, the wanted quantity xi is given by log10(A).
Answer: 0.367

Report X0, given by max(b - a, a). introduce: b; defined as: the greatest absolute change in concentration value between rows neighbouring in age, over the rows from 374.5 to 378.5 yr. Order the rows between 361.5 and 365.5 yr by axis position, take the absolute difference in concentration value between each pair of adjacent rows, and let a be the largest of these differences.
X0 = 0.08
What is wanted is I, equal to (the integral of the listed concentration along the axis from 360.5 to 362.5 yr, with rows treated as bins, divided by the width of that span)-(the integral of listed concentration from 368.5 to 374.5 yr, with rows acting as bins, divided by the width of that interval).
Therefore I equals 0.143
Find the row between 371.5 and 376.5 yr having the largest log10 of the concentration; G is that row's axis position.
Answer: 375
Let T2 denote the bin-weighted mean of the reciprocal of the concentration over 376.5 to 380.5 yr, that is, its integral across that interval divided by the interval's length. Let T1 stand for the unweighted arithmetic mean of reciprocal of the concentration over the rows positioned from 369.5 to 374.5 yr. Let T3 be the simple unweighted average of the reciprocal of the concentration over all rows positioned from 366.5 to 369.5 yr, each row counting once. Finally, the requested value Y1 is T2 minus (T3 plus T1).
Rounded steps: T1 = 0.426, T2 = 0.41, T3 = 0.434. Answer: -0.45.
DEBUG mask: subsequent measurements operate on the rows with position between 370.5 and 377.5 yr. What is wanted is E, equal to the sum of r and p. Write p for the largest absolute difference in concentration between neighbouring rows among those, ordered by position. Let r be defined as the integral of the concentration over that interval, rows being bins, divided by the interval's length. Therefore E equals 2.50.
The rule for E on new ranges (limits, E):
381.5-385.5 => 2.68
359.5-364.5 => 2.61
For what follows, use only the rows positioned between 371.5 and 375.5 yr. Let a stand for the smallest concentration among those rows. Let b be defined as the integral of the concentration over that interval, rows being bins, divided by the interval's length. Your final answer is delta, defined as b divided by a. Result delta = 1.010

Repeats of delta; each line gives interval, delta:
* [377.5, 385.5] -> 1.062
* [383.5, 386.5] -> 1.008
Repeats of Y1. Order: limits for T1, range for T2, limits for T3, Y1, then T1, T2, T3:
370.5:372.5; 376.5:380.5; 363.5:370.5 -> -0.44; 0.424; 0.41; 0.427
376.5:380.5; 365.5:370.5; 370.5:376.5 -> -0.40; 0.407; 0.43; 0.422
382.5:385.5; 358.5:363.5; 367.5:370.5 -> -0.42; 0.379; 0.40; 0.436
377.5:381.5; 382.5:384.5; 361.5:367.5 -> -0.45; 0.412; 0.38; 0.417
